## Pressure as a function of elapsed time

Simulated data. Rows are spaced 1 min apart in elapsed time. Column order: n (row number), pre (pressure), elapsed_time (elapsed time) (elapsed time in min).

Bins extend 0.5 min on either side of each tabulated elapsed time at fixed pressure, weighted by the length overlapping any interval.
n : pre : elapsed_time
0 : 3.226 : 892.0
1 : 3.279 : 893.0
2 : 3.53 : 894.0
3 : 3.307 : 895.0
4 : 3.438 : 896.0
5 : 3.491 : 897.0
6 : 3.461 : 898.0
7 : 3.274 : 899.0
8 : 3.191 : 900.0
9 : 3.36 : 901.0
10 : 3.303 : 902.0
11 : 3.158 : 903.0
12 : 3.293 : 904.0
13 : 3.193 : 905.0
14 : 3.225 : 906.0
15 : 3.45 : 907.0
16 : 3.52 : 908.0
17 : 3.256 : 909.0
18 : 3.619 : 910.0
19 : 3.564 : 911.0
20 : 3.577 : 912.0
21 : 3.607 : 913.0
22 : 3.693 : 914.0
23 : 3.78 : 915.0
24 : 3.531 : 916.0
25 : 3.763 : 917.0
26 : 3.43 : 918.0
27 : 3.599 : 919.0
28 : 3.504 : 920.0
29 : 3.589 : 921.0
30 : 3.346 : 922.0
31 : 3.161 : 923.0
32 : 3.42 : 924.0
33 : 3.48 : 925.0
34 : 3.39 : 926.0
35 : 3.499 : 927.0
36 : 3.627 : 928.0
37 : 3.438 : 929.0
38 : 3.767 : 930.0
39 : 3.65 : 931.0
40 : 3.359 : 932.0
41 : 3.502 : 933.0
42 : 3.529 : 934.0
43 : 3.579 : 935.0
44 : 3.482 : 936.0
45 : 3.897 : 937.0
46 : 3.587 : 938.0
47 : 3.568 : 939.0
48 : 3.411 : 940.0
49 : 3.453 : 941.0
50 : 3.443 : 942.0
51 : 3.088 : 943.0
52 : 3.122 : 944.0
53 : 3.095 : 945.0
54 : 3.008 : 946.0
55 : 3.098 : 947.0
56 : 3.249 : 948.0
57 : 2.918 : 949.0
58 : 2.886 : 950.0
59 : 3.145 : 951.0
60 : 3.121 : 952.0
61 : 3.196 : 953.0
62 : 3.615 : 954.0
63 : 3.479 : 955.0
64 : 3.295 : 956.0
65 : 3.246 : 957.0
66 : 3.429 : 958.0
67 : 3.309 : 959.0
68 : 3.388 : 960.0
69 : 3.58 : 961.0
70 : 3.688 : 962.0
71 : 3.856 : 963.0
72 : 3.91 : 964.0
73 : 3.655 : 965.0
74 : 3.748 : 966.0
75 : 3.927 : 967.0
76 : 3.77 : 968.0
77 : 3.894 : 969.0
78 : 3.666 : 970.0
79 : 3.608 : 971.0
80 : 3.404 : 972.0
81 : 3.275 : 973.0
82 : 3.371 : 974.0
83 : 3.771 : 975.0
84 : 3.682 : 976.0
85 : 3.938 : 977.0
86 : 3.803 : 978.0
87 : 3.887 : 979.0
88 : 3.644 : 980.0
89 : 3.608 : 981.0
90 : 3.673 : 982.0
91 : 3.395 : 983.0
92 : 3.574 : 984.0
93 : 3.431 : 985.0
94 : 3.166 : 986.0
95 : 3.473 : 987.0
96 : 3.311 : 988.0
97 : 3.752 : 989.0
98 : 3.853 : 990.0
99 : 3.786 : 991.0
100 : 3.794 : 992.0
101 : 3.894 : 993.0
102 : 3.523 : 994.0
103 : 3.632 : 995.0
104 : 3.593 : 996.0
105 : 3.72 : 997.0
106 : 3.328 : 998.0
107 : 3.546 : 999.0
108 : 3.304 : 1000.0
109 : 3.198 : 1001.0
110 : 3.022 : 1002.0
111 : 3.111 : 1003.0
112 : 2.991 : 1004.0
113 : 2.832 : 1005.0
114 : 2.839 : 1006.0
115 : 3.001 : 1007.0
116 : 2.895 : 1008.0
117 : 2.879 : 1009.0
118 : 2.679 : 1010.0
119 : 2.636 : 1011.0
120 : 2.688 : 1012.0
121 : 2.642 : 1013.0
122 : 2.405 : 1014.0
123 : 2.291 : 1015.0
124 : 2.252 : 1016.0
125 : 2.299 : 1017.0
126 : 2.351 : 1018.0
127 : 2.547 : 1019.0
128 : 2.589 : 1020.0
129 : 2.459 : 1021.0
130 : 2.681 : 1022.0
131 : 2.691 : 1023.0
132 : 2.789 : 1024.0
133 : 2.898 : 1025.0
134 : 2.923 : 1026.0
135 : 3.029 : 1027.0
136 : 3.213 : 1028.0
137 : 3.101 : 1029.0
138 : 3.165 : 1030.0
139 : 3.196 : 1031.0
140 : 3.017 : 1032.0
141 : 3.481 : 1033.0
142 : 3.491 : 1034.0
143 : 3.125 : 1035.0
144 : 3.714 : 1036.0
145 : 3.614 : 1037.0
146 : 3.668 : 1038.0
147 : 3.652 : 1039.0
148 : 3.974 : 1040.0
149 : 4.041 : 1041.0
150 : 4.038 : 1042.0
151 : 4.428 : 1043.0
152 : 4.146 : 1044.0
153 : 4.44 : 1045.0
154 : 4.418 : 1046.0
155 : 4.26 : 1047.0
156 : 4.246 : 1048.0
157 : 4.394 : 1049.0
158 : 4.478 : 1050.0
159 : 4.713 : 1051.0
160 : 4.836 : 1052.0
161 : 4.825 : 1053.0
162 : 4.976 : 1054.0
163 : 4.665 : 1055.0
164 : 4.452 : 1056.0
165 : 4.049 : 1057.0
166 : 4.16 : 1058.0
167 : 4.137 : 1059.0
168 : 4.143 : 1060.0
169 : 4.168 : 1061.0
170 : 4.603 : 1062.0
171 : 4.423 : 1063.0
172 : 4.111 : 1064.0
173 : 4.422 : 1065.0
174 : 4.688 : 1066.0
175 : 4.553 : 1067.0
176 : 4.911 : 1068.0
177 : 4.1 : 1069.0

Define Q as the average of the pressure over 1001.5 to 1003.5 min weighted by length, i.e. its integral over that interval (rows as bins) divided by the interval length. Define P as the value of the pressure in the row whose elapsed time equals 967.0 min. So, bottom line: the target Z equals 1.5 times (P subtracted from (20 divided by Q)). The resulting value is 3.9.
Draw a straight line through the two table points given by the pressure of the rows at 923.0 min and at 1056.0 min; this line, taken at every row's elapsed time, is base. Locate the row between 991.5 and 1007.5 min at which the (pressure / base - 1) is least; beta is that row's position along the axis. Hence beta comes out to 1005.0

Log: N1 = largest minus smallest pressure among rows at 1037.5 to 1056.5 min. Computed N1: 1.3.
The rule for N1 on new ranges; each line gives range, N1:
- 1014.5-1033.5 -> 1.2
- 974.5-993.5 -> 0.8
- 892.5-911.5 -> 0.5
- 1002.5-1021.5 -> 0.9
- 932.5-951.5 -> 1.0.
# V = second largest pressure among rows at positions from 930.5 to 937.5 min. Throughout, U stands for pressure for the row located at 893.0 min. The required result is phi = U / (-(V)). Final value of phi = -0.9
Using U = 3.279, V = 3.65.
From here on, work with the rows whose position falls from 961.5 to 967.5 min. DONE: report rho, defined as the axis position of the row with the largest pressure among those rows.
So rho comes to 967.0 min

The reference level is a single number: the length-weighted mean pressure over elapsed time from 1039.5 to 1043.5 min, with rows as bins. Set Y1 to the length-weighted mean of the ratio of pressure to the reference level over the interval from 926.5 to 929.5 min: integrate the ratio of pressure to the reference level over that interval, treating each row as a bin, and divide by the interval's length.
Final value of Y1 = 0.855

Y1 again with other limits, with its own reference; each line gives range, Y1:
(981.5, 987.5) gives 0.838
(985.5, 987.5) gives 0.806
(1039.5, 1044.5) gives 1.001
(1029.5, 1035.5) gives 0.788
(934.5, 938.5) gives 0.883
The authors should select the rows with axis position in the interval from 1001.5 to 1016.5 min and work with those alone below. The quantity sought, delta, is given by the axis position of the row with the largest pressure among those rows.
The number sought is 1003.0 min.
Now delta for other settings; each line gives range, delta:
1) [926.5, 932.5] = 930.0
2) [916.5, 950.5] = 937.0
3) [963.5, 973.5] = 967.0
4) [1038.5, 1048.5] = 1045.0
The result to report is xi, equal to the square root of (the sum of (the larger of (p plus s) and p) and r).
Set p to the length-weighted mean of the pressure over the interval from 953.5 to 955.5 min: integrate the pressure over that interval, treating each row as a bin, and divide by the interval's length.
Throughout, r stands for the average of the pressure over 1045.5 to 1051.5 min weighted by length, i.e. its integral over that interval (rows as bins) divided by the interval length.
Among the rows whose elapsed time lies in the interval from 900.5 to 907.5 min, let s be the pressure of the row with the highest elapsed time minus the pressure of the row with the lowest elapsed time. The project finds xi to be 2.84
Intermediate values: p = 3.55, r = 4.42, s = 0.09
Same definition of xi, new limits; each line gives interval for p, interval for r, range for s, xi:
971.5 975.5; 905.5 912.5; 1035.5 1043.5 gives 2.76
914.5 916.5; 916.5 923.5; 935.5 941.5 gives 2.67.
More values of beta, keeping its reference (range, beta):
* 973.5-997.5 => 986.0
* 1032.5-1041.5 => 1035.0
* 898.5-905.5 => 903.0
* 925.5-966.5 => 950.0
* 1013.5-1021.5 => 1016.0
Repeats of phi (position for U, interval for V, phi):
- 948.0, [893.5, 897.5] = -0.9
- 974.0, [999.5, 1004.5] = -1.1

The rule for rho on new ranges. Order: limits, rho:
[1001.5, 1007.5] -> 1003.0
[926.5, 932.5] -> 930.0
